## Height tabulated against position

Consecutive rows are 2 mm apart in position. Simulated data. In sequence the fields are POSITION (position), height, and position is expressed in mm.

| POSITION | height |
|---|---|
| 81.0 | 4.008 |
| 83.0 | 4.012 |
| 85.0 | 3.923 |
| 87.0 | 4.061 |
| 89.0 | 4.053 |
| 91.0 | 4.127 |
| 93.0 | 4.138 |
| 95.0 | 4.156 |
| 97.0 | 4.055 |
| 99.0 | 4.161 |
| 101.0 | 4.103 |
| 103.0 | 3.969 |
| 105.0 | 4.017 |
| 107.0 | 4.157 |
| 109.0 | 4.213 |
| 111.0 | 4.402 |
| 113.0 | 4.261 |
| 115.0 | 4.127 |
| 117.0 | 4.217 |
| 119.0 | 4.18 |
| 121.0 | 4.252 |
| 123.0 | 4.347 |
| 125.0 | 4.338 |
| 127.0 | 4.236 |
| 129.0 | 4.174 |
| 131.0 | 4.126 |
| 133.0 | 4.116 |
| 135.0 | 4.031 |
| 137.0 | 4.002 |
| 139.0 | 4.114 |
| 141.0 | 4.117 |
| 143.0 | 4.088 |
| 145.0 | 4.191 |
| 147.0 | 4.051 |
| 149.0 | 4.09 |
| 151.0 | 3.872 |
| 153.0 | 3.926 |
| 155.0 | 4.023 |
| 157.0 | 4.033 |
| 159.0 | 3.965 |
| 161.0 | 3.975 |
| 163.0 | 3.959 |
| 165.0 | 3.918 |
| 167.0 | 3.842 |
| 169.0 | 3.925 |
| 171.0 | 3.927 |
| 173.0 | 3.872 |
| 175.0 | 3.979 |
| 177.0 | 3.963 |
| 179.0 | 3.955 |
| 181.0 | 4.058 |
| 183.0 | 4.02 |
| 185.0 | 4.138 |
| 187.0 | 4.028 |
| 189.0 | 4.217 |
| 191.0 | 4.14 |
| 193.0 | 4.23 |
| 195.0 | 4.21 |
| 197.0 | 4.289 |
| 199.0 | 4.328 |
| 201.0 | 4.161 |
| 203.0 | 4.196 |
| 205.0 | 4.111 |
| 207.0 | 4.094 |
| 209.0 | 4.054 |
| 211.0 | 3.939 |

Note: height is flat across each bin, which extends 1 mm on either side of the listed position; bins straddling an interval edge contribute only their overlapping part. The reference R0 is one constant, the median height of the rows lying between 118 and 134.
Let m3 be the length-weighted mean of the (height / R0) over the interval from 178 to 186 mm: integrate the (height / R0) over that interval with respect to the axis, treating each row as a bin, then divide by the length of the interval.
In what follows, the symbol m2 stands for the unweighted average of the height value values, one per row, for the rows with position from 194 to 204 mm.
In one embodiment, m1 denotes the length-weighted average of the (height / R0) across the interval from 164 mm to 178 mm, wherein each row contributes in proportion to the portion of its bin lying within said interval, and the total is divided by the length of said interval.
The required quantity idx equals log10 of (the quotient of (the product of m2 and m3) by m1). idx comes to 0.641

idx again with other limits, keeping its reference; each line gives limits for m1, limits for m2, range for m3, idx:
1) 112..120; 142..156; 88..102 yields 0.597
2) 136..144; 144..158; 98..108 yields 0.605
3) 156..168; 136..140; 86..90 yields 0.620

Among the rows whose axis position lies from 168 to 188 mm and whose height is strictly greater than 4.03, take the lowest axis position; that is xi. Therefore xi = 181.0 mm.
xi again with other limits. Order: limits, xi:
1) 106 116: 107.0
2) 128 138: 129.0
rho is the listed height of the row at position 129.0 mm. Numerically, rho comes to 4.174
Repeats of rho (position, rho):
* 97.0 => 4.055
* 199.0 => 4.328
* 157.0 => 4.033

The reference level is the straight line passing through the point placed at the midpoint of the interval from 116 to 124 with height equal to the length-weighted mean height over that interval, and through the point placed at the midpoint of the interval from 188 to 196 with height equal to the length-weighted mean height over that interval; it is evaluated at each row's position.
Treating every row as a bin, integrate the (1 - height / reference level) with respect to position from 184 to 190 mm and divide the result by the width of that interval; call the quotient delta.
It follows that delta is 0.018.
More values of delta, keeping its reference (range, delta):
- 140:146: 0.024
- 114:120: 0.018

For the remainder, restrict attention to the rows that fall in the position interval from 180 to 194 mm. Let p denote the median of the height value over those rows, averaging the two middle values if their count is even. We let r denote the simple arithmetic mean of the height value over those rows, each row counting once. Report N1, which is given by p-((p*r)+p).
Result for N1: -17.0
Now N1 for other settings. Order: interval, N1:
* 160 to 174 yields -15.4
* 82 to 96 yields -16.5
